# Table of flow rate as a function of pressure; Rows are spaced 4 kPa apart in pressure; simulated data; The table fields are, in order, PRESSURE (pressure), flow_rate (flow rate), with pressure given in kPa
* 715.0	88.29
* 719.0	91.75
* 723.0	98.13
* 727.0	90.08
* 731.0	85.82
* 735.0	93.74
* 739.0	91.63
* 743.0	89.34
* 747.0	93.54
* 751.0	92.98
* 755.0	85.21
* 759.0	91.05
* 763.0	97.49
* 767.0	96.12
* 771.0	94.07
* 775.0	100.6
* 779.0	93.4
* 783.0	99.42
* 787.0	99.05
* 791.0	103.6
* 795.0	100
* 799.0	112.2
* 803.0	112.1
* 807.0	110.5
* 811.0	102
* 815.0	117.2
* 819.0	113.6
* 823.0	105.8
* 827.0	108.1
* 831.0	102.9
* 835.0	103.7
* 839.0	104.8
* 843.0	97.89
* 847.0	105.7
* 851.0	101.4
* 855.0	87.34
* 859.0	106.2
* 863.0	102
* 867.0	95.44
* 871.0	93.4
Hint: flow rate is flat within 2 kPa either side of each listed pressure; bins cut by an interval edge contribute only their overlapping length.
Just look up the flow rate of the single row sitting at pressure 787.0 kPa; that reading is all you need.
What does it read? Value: 99.05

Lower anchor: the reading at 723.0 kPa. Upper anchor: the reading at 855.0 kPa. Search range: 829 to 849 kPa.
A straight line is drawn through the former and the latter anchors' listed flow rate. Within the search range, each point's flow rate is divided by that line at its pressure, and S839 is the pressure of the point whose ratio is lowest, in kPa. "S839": 843.0 kPa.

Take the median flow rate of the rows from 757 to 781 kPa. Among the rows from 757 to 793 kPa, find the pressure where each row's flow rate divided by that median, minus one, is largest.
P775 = 791.0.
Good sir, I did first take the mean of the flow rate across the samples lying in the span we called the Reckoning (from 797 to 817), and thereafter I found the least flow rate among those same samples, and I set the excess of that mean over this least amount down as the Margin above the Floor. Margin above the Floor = 8.8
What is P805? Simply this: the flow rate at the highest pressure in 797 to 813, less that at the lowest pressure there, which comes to -10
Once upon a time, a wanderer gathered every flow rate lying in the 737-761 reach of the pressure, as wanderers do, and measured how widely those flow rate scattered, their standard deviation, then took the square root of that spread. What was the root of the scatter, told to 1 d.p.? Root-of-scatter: 1.7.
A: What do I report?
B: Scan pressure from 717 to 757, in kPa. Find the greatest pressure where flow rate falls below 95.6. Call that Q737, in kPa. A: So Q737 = 755.0 kPa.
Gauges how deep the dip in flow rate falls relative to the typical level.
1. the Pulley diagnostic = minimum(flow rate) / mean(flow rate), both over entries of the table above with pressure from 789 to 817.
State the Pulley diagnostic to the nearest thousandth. 0.924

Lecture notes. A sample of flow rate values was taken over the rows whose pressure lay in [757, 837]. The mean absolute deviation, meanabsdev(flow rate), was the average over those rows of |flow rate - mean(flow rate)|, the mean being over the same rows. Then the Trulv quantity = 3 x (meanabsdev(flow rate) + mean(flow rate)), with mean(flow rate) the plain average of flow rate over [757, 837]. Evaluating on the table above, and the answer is 327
